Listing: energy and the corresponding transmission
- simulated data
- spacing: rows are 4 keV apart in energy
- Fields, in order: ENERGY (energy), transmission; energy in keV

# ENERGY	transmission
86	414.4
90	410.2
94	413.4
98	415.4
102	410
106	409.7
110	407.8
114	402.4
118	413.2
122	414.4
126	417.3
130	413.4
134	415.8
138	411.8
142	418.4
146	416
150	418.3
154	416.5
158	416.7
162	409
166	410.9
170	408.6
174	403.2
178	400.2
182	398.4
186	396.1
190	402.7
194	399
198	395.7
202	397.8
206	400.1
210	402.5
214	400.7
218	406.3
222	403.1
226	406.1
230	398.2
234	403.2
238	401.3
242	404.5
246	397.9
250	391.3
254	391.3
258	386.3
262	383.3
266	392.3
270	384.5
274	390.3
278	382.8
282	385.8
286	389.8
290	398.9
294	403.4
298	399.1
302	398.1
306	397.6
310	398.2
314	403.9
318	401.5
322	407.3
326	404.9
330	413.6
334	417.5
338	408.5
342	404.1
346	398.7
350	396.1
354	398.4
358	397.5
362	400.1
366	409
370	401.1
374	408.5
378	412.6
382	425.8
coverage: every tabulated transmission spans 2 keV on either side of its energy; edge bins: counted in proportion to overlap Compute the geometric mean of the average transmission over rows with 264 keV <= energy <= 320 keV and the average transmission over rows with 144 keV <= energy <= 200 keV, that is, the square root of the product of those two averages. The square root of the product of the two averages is 401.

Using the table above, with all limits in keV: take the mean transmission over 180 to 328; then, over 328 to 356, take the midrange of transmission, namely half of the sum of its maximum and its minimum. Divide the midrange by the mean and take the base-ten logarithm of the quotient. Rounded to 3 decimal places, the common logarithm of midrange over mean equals 0.010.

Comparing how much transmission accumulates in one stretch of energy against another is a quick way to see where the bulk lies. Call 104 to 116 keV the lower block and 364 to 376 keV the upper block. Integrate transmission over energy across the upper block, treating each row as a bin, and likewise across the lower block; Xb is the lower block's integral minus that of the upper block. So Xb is 5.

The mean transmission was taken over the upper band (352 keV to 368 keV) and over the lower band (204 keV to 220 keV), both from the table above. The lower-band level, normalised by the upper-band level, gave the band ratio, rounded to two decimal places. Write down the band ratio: 1.00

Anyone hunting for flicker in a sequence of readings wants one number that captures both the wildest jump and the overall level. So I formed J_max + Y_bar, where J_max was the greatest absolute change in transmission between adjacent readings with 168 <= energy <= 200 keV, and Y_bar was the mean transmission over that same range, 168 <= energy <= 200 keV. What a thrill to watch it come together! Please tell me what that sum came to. 407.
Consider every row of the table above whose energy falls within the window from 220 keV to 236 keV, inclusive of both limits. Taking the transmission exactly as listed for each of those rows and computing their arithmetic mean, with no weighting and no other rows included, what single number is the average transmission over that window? 403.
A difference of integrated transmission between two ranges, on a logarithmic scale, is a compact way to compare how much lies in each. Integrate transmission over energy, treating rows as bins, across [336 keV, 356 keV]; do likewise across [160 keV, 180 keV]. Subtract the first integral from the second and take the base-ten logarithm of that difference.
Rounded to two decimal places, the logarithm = 2.02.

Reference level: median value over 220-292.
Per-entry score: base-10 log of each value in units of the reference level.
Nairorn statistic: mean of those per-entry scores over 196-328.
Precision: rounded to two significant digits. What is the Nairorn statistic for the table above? 0.0059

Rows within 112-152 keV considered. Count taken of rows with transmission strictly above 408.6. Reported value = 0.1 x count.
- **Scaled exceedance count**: 0.90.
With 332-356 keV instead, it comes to 0.10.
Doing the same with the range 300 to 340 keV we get 0.20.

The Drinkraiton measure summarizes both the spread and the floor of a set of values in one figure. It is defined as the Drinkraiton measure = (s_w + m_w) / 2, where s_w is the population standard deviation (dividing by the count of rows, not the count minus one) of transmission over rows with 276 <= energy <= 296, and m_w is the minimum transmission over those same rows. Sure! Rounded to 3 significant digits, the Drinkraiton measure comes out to 195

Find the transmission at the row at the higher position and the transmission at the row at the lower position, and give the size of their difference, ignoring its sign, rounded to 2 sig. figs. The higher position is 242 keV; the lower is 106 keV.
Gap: 5.2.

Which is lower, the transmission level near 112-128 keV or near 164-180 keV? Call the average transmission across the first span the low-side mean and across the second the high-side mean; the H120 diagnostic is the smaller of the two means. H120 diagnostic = 406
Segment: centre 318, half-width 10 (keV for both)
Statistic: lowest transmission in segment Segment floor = 398.2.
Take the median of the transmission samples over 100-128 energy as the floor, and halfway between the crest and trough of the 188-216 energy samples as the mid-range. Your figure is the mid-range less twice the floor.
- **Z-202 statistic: -421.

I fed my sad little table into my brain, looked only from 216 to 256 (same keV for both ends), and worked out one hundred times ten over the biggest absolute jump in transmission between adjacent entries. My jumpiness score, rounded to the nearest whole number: 127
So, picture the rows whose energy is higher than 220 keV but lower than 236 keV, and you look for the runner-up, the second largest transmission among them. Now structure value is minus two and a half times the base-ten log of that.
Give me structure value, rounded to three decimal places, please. -6.514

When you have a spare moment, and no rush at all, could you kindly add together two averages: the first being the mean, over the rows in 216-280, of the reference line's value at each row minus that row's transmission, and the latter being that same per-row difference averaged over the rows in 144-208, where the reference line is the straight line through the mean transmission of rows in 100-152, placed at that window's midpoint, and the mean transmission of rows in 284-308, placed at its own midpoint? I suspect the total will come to 10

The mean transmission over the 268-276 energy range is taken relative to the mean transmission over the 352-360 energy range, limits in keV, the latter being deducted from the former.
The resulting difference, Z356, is -11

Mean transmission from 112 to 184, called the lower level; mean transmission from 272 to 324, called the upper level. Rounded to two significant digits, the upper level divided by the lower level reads 0.96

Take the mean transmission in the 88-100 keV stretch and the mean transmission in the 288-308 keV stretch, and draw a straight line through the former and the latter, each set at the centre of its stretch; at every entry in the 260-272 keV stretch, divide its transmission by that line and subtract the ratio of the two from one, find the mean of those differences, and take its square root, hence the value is 0.19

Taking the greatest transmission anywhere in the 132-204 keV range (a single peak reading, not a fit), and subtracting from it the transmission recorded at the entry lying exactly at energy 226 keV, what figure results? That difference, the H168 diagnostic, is 12.3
